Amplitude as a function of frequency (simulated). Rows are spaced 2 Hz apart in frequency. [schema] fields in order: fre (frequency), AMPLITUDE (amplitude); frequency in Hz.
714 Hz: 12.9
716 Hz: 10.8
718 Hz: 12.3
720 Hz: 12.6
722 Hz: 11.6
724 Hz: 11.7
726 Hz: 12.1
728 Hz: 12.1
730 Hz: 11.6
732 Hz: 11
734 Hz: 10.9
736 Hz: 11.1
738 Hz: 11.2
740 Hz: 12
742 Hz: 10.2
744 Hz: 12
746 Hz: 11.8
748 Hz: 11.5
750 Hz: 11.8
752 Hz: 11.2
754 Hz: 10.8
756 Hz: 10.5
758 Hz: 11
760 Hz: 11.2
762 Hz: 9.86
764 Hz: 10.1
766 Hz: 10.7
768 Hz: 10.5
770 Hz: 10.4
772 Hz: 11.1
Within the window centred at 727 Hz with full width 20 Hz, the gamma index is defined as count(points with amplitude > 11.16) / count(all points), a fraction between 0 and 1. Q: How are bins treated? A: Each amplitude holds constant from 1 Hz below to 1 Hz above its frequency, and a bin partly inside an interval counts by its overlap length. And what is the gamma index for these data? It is 0.70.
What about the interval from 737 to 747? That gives 0.80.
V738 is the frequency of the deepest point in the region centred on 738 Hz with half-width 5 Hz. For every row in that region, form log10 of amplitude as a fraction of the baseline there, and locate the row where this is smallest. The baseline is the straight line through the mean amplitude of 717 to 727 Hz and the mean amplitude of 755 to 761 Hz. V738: 742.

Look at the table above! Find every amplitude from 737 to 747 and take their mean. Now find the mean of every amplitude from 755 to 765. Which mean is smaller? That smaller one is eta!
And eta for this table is 10.5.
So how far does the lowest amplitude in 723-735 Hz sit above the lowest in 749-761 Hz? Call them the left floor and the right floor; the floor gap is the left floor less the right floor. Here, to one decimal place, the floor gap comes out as 0.4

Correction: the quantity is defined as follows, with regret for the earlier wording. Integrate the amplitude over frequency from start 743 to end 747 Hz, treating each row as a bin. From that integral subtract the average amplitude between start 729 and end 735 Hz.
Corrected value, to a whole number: 36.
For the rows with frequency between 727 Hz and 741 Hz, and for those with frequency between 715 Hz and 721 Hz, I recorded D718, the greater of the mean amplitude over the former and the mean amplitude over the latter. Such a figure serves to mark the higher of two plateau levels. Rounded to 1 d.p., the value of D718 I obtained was 11.9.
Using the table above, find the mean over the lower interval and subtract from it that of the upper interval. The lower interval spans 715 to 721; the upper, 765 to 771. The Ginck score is 1.37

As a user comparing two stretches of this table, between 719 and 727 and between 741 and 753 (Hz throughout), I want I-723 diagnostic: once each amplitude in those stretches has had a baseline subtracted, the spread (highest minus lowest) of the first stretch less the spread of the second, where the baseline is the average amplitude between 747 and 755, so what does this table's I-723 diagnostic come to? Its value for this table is -0.80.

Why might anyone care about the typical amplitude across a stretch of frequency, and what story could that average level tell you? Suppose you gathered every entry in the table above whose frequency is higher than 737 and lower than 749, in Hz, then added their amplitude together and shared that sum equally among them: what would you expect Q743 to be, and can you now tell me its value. 11.45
